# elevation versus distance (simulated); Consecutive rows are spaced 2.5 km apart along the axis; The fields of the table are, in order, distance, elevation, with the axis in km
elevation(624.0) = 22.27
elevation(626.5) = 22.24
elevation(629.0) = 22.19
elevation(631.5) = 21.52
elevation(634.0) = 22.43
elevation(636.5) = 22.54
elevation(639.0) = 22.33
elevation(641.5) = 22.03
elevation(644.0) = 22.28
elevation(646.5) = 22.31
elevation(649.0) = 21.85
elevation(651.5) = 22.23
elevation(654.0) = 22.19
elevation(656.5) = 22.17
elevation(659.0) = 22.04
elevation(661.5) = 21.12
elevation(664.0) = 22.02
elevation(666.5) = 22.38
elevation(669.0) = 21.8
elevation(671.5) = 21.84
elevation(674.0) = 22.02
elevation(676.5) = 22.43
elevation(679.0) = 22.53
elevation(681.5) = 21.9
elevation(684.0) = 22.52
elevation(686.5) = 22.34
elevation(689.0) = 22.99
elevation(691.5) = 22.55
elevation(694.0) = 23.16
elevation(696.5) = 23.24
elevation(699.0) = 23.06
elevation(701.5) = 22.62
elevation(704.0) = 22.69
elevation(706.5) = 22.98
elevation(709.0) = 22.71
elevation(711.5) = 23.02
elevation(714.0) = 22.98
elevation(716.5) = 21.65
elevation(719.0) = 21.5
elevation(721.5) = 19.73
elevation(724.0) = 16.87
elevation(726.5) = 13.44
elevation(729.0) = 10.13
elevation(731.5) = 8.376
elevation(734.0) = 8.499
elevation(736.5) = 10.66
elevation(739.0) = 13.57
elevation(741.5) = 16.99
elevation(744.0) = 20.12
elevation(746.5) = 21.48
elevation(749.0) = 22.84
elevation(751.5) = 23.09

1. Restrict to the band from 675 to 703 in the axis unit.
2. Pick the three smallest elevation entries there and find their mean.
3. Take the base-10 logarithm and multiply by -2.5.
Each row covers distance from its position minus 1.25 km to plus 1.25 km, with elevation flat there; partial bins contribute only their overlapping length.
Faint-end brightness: -3.37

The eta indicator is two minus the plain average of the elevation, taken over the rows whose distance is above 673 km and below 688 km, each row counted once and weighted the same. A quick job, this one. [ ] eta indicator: -20.3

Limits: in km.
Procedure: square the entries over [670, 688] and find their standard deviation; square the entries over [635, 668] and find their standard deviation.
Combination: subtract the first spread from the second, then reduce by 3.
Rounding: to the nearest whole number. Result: -1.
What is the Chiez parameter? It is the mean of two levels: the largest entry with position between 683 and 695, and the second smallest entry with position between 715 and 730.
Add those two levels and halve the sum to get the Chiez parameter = 18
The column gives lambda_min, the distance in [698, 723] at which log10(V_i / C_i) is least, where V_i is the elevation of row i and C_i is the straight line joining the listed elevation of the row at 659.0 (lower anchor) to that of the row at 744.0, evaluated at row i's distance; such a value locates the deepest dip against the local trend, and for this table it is 721.5 km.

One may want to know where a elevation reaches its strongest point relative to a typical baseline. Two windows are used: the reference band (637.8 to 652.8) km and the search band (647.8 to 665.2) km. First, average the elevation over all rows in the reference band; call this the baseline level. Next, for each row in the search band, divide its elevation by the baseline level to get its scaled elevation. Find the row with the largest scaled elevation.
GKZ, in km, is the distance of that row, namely 651.5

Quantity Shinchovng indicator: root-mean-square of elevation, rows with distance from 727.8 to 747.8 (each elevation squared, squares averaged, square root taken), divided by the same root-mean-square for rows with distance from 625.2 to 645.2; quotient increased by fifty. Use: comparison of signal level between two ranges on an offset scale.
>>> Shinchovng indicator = 50.7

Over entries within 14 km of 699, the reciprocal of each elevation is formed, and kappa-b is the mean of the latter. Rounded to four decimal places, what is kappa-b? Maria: 0.0438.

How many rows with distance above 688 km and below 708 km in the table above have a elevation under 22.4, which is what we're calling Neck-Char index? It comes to 0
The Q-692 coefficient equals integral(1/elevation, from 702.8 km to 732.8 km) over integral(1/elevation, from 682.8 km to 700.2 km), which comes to 2.3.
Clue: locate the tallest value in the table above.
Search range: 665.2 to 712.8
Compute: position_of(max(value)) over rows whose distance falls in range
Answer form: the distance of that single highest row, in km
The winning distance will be 696.5 km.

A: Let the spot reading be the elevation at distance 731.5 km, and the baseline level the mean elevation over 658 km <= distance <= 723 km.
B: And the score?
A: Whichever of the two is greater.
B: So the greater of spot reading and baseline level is 22.3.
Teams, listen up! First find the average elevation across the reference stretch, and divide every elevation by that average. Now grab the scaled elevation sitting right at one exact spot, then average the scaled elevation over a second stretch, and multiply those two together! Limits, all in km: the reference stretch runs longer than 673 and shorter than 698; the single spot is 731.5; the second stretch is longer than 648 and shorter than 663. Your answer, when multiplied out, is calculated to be 0.36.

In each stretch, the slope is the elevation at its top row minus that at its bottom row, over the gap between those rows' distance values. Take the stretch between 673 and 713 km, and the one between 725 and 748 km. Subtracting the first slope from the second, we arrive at 0.38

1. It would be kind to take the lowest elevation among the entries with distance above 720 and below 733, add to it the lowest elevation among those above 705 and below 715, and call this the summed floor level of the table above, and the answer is 31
